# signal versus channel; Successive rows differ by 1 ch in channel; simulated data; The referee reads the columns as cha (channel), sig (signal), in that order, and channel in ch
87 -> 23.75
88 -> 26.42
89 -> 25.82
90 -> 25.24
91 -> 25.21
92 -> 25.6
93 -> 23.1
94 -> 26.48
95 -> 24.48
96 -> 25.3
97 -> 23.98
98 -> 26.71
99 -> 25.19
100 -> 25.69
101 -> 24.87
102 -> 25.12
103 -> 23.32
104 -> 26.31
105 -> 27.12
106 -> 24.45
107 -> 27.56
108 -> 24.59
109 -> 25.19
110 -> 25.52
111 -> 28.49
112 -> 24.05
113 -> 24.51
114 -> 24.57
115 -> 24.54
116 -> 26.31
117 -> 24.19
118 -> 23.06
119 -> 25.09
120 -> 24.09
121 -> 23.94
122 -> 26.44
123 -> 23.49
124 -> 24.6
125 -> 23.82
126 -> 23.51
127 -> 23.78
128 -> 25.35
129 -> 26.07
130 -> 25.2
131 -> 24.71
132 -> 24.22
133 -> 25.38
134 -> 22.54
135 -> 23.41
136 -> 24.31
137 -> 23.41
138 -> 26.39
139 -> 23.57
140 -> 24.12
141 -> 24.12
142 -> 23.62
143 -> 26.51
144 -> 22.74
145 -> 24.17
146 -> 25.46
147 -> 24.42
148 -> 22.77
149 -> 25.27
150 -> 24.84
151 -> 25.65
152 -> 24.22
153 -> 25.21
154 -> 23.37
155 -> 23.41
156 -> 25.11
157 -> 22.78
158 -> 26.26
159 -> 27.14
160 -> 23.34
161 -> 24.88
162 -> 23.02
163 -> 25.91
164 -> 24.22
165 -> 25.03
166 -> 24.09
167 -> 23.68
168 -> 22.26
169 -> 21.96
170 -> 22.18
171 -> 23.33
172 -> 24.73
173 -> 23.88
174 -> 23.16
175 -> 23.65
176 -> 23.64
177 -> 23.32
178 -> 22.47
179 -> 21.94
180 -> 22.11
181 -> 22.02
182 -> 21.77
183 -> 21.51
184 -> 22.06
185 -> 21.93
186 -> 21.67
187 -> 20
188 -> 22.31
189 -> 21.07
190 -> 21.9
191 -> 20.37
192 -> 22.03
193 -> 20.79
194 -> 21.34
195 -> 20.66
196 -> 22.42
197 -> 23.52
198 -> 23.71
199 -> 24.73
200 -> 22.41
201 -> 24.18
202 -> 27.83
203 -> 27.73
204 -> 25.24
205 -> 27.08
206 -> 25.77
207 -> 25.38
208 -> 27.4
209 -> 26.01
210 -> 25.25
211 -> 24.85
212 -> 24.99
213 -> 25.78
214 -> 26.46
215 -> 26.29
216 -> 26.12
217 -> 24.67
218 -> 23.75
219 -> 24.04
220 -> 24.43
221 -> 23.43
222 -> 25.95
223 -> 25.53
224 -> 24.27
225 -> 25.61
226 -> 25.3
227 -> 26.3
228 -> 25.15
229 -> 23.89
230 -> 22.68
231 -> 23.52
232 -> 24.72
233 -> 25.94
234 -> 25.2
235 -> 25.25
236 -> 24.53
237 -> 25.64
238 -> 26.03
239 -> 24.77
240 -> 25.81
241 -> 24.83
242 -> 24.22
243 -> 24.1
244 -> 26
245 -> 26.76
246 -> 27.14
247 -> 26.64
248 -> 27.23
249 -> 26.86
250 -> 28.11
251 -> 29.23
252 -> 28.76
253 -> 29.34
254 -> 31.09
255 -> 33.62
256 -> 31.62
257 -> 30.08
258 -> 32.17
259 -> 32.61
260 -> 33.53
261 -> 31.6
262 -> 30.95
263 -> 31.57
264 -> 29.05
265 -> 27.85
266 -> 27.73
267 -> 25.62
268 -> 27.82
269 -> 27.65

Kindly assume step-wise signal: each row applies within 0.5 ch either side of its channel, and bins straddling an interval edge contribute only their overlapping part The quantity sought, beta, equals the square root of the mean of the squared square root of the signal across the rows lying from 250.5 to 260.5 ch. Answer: 5.59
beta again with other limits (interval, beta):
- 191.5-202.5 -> 4.80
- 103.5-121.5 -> 5.02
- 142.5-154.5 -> 4.96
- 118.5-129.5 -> 4.96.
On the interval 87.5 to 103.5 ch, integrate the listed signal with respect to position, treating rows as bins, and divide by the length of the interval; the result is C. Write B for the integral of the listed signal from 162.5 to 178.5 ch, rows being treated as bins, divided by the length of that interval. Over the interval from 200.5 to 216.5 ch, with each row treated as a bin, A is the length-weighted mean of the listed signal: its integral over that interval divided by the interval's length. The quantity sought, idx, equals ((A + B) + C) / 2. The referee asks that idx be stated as 37.4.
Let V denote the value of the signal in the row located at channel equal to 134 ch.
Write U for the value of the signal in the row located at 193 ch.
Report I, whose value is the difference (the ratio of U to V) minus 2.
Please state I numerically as -1.08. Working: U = 20.79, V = 22.54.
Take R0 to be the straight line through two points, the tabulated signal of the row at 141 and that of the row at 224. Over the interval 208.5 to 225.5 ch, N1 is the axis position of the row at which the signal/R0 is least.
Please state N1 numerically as 221 ch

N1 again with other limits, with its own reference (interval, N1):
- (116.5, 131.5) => 118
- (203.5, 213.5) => 211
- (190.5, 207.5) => 191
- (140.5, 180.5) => 179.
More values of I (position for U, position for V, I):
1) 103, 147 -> -1.05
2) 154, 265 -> -1.16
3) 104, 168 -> -0.82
